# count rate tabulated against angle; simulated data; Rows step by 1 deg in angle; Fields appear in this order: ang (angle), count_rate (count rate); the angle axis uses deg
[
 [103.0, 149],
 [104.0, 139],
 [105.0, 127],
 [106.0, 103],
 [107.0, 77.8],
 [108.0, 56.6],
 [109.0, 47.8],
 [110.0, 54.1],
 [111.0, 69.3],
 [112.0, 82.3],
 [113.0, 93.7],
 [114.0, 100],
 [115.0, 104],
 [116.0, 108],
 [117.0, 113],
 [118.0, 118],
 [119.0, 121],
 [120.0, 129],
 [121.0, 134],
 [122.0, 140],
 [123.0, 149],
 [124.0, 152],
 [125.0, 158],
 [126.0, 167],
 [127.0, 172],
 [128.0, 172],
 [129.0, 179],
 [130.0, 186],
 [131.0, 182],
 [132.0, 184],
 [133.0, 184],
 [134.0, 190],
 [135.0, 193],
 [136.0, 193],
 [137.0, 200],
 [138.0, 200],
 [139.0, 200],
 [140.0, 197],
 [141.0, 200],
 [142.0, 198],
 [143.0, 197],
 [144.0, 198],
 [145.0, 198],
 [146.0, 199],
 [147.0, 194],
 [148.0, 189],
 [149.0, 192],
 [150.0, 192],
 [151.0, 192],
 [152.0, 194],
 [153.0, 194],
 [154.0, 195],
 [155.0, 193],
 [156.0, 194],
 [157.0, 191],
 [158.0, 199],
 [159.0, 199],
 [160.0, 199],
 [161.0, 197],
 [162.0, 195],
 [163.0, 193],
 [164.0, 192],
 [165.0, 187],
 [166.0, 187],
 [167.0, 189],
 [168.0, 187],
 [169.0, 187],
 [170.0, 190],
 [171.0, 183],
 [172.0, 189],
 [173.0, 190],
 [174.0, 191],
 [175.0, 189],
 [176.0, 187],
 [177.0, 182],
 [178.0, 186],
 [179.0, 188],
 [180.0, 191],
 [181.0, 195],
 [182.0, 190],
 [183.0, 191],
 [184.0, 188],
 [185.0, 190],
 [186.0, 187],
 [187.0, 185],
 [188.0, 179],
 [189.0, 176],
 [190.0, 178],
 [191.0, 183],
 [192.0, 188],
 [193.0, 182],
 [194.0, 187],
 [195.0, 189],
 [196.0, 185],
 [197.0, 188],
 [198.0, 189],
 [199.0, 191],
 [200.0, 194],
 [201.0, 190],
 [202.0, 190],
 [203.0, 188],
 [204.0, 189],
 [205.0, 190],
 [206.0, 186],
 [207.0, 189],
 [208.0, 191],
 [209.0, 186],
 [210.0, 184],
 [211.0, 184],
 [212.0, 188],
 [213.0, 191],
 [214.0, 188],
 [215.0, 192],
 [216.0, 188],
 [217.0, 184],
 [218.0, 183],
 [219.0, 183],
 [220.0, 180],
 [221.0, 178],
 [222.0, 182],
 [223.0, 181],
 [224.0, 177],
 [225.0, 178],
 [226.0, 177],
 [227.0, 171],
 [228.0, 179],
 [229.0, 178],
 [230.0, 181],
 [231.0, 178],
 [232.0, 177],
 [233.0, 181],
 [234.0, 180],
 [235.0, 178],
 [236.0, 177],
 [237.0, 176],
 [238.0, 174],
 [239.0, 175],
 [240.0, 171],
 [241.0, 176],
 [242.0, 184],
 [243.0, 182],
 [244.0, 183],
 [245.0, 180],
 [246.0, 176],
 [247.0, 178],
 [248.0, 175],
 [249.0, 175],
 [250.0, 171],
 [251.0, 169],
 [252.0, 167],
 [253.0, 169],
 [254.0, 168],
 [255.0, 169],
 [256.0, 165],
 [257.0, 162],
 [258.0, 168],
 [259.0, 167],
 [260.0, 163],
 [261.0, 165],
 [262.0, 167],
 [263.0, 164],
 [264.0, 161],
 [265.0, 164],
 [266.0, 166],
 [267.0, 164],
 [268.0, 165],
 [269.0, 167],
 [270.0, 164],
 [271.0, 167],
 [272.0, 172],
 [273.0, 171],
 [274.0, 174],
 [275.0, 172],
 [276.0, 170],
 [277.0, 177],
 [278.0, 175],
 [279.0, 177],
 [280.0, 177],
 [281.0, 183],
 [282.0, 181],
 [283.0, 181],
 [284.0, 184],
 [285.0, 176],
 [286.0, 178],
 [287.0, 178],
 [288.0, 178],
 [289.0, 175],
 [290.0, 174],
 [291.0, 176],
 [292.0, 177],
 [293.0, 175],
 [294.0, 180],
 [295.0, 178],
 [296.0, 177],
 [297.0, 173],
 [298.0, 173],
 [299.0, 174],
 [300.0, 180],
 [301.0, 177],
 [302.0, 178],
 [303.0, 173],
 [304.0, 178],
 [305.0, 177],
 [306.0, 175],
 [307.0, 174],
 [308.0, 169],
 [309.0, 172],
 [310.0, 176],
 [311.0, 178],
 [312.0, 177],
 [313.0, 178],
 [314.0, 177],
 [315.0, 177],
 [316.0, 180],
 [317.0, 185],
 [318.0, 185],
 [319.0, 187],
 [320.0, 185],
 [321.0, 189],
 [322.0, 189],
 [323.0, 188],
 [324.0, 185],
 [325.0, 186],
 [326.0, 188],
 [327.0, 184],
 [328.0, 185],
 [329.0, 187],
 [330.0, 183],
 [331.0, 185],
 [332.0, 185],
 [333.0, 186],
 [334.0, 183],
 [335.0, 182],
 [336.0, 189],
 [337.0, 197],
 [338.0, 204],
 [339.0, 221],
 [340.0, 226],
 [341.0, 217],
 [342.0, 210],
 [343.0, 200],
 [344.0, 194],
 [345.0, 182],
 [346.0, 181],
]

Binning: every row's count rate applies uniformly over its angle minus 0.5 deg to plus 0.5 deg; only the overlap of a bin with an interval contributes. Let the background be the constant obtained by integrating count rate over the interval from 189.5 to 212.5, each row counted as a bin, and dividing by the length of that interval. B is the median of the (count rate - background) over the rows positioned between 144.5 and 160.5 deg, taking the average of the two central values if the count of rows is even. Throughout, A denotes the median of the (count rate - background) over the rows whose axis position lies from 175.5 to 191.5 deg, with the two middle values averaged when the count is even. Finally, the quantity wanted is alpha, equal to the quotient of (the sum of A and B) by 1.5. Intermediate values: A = 0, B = 7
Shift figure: 4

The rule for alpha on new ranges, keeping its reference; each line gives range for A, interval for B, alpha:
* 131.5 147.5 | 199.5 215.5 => 8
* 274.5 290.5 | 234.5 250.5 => -14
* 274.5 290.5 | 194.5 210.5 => -6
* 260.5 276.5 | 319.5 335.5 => -15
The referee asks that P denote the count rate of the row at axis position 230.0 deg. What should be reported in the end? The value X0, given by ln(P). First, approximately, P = 181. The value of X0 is 5.20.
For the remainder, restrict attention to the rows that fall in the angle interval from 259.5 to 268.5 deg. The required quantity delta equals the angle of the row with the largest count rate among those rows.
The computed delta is 262.0 deg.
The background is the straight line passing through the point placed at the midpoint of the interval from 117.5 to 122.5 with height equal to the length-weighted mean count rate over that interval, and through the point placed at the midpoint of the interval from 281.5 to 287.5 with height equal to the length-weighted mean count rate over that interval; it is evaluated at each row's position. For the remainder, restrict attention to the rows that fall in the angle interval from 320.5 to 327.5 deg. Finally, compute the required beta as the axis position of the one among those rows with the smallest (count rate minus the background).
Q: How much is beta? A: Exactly 327.0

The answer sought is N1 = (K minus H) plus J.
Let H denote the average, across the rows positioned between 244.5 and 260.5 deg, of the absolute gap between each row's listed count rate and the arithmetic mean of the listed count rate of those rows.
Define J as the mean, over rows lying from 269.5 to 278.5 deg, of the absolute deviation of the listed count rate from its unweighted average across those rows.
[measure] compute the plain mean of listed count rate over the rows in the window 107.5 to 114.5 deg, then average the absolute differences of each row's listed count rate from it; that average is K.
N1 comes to 16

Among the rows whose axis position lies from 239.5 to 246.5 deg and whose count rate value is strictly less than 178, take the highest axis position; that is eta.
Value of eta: 246.0 deg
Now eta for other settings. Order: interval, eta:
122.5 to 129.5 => 128.0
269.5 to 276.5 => 276.0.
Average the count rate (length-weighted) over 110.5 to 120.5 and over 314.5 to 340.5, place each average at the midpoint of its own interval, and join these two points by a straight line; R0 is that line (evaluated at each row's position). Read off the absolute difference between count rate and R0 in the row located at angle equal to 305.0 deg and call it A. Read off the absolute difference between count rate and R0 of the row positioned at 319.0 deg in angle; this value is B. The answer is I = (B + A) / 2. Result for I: 2.2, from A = 3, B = 1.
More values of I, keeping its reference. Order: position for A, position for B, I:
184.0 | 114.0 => 29.9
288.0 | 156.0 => 39.2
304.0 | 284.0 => 7.0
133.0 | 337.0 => 38.5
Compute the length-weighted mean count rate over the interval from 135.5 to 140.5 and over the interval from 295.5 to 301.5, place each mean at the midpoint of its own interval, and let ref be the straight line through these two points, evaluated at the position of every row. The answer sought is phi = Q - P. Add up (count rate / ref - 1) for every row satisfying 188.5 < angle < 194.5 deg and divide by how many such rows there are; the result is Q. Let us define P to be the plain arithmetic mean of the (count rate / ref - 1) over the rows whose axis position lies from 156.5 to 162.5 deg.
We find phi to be -0.05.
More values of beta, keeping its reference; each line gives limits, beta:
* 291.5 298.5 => 298.0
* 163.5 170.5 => 169.0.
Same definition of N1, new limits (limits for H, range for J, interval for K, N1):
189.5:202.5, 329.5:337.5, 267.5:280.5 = 4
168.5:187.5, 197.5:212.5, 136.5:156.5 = 3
